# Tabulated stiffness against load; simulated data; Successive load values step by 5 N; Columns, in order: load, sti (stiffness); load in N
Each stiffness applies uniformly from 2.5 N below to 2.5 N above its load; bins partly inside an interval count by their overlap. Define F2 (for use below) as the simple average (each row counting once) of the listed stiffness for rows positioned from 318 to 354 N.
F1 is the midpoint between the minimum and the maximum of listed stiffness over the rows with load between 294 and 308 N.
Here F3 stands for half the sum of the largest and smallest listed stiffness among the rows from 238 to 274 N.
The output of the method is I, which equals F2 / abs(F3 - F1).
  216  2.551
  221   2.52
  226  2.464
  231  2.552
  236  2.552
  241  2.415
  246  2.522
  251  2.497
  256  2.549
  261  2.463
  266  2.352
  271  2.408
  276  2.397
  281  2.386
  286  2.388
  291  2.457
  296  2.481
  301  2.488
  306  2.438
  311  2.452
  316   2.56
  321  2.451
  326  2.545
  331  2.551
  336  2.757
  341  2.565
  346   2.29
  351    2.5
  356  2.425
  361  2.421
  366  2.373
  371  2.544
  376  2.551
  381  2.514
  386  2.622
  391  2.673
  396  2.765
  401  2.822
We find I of 202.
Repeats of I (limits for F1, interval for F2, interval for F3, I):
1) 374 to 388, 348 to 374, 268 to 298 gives 18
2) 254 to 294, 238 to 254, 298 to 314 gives 198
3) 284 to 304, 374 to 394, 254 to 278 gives 207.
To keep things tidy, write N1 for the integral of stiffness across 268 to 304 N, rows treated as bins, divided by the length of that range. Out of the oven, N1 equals 2.43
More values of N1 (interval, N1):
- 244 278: 2.46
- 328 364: 2.50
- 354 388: 2.49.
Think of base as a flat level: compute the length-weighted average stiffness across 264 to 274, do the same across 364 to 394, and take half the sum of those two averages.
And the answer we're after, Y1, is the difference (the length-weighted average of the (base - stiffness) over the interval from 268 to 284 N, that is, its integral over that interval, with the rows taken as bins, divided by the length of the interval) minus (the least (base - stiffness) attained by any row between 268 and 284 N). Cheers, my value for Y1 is 0.01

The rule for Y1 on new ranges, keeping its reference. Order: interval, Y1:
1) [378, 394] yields 0.07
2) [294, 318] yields 0.08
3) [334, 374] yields 0.28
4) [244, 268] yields 0.07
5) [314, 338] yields 0.19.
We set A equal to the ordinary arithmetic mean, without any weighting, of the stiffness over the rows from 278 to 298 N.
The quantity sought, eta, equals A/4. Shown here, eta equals 0.607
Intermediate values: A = 2.43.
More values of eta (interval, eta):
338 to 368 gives 0.607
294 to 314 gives 0.616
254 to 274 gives 0.611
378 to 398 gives 0.661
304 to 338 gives 0.634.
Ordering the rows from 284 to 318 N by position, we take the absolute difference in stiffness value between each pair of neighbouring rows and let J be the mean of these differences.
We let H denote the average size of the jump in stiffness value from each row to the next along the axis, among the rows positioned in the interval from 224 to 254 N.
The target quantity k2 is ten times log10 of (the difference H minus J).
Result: -16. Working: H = 0.071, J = 0.05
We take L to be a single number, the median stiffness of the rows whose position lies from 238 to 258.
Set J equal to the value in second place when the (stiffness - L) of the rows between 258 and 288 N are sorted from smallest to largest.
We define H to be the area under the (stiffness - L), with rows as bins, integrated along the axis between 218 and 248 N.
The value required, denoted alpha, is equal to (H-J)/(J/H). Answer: 0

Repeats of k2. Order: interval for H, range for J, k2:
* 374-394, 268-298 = -14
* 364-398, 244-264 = -16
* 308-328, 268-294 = -11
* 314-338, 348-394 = -14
